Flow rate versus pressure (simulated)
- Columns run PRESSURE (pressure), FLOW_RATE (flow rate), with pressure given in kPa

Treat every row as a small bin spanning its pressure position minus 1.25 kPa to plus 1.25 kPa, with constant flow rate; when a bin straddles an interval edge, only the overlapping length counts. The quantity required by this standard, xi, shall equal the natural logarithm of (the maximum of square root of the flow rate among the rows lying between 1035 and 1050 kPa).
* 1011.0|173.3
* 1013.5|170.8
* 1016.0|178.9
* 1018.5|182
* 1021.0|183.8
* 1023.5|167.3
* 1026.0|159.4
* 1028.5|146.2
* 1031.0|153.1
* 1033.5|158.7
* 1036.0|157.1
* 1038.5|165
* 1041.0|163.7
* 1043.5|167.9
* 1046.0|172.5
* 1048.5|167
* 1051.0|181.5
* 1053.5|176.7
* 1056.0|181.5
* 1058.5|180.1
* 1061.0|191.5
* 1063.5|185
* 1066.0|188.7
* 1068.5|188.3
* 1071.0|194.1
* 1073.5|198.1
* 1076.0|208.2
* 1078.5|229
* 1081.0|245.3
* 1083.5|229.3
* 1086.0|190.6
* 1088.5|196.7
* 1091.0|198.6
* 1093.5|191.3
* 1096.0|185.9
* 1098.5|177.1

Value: 2.58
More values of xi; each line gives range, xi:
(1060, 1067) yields 2.63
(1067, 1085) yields 2.75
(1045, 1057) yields 2.60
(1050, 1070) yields 2.63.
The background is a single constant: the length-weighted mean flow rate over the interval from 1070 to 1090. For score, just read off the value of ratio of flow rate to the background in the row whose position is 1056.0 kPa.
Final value 0.858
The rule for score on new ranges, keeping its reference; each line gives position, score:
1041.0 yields 0.774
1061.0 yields 0.906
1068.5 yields 0.890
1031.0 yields 0.724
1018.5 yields 0.861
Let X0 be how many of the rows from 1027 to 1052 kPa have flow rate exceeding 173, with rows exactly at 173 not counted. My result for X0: 1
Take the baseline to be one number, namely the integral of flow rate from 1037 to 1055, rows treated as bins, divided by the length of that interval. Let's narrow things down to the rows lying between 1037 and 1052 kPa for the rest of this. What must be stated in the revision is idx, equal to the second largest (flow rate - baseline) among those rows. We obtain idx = 2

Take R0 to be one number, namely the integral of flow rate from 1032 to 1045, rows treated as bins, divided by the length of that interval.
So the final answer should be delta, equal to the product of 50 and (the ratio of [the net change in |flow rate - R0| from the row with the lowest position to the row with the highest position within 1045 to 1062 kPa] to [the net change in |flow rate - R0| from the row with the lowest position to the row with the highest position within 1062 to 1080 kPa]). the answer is 22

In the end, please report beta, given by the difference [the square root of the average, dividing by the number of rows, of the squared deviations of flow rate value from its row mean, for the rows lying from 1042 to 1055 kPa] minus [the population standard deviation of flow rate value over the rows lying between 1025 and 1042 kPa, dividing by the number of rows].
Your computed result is 0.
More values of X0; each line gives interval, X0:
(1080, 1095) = 6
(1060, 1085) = 10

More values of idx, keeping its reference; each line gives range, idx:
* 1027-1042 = -7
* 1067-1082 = 58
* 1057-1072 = 21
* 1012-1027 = 11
